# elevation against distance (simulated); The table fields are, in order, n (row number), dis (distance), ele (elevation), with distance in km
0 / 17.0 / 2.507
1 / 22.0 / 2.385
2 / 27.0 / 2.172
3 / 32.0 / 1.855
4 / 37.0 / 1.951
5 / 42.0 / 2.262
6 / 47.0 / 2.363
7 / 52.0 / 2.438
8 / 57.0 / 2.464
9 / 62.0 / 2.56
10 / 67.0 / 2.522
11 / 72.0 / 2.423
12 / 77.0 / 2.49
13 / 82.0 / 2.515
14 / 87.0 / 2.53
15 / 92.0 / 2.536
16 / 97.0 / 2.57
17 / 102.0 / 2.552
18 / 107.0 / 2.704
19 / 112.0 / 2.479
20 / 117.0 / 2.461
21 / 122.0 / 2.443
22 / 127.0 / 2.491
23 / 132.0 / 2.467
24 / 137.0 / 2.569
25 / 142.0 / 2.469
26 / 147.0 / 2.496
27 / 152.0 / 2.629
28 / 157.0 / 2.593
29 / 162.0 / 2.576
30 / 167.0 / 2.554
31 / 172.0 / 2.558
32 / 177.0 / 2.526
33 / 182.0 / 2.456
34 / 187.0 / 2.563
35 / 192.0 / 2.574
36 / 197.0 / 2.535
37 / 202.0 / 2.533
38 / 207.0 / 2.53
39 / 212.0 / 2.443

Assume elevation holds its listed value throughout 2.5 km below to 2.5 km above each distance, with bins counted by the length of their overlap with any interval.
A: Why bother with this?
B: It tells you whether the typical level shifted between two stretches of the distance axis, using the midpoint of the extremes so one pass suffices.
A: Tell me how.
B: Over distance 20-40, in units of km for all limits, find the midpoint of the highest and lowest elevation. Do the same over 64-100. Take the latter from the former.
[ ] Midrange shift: -0.38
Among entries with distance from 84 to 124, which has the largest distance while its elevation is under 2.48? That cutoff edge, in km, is 122.0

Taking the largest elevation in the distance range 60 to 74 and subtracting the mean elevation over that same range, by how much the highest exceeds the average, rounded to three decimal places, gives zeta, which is 0.058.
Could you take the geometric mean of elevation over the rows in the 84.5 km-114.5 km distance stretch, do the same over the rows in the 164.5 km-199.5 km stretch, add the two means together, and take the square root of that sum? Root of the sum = 2.26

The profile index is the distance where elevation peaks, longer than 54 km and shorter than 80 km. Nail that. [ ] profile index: 62.0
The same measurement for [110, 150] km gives 137.0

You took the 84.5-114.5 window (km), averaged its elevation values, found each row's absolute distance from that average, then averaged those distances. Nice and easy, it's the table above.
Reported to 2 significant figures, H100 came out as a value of 0.050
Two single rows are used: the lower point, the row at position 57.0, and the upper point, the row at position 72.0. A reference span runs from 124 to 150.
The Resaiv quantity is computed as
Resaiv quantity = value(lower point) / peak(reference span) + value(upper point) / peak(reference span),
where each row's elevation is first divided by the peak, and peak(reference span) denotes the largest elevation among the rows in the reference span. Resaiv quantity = 1.902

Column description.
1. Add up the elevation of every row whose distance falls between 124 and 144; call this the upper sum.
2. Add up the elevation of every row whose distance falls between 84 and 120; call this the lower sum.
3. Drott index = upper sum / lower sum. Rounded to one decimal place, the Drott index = 0.6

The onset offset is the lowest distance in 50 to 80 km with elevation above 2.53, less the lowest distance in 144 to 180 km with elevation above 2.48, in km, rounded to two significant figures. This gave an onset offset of -85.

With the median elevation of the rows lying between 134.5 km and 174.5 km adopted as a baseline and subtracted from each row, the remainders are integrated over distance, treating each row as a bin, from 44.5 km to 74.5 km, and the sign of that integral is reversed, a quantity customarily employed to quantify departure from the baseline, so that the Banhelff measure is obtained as 3.1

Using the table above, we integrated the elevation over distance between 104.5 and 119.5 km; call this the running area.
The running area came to 38.2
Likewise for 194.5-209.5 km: 38.0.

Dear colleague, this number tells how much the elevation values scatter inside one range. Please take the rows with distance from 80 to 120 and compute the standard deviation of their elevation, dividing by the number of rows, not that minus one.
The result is 0.069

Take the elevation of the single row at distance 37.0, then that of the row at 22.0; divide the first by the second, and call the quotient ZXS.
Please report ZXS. 0.82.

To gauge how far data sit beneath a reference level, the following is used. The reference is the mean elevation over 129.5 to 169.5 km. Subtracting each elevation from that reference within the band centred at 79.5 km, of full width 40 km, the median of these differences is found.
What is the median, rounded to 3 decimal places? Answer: 0.018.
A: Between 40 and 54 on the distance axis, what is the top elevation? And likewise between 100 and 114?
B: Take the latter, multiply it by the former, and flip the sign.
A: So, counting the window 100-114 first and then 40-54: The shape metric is -6.6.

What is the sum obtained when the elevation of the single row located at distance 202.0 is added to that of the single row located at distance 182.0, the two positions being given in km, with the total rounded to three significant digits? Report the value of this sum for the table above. 4.99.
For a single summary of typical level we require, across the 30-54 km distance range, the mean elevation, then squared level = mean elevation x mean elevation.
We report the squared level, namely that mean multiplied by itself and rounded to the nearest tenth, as 4.7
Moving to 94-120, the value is 6.5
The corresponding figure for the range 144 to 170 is 6.6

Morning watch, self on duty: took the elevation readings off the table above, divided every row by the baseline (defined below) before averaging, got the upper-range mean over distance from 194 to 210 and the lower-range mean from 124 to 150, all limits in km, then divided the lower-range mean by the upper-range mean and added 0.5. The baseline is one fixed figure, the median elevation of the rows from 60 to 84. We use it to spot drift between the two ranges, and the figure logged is 1.49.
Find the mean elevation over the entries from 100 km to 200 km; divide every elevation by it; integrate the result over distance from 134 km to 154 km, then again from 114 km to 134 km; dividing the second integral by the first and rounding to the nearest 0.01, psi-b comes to 0.97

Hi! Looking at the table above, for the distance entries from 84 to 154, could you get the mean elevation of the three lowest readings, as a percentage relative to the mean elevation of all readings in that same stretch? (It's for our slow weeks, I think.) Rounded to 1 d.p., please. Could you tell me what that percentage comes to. 97.2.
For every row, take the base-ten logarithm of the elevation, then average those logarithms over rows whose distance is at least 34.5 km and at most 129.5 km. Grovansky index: 0.390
